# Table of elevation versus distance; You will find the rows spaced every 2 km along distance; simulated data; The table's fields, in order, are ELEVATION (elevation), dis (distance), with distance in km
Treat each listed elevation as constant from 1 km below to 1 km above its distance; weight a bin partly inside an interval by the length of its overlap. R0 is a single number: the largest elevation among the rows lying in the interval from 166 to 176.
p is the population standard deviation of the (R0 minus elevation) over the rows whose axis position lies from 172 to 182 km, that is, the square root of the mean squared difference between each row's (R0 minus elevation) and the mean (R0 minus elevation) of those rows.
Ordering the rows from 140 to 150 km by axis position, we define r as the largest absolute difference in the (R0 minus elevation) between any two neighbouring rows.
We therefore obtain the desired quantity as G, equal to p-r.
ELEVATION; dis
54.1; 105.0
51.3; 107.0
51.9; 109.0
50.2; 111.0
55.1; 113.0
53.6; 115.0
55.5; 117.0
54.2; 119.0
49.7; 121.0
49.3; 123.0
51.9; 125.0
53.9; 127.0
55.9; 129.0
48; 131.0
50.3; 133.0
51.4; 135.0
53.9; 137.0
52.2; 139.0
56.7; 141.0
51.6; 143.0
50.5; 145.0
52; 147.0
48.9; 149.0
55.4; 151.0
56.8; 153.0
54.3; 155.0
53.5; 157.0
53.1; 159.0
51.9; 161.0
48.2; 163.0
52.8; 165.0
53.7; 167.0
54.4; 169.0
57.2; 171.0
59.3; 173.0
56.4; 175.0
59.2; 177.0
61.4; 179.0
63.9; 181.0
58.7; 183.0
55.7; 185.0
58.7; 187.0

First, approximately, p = 2.5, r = 5.1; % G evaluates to -2.6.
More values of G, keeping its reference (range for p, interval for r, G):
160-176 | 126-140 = -4.7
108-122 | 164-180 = -0.8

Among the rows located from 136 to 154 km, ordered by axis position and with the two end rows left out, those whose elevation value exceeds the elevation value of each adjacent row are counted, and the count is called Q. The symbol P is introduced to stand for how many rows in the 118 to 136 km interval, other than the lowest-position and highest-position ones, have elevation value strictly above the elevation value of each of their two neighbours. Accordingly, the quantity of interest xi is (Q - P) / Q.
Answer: 0.5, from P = 1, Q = 2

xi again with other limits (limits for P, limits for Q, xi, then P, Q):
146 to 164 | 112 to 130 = 0.0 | 1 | 1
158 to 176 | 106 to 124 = 0.7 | 1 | 3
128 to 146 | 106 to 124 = 0.3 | 2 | 3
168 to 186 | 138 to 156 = 0.3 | 2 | 3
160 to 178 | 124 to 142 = 0.5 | 1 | 2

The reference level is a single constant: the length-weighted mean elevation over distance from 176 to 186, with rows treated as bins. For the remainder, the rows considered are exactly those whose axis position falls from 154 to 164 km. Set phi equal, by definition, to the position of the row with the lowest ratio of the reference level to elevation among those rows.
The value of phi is 155.0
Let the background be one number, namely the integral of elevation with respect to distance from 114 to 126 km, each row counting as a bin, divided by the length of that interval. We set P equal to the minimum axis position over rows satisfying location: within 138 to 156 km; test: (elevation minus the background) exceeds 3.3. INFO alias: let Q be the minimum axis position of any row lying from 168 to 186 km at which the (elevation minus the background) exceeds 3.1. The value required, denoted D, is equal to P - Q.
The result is -30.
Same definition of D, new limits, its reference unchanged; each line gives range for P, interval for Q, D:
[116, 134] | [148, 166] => -24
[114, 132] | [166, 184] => -42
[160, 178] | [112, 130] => 54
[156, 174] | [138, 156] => 30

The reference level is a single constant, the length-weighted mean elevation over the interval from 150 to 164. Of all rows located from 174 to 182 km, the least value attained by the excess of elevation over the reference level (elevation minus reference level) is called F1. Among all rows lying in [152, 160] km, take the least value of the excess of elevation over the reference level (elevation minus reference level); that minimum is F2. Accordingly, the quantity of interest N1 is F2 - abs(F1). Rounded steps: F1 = 3.1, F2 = 0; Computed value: -3.3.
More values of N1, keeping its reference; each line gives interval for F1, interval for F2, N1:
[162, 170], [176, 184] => 0.3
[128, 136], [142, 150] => -9.7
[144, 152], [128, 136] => -9.7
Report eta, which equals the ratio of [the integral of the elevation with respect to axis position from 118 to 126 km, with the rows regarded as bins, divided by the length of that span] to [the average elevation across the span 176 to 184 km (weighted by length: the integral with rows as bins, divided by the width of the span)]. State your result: 0.84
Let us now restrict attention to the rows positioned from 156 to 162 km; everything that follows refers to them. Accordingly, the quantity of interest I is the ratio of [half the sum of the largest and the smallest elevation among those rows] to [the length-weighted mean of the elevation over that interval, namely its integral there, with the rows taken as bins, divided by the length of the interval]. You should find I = 1.00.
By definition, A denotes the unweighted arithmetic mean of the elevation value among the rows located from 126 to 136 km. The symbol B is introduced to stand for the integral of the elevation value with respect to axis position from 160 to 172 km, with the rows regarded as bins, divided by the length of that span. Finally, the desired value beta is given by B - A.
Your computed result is 1.1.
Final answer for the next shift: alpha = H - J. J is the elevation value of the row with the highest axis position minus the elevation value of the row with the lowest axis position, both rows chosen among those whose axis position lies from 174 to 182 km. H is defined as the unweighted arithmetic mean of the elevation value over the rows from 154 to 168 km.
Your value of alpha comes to 45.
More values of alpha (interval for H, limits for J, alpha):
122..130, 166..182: 43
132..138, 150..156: 53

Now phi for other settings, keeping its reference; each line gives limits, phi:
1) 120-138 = 129.0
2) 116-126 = 117.0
